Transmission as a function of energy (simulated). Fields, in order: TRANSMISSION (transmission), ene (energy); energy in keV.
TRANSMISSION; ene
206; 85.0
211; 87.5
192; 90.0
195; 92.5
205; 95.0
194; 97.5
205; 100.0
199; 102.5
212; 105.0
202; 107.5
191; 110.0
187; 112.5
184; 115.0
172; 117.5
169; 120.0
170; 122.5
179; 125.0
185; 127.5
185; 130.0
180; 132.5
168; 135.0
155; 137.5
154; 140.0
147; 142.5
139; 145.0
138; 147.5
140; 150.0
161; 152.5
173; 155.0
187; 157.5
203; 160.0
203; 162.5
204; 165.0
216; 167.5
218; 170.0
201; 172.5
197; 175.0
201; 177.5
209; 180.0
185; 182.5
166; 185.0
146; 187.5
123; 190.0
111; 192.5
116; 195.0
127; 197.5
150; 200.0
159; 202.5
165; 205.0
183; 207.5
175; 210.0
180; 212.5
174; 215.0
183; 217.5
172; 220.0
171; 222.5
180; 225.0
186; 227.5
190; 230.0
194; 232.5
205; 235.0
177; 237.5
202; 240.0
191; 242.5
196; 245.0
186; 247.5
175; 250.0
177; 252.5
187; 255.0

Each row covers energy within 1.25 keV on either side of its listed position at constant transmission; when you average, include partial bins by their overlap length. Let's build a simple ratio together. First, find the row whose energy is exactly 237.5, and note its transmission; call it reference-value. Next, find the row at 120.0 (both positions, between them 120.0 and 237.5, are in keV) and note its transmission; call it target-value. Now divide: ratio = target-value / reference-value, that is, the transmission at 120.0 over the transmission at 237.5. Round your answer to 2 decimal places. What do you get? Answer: 0.95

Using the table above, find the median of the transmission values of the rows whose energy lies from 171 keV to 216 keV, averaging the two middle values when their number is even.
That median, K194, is 170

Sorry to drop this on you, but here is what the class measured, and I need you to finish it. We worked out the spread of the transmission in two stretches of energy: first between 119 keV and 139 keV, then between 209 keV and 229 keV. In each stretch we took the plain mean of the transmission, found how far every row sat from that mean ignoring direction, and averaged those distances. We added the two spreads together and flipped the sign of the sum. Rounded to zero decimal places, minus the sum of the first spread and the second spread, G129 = -13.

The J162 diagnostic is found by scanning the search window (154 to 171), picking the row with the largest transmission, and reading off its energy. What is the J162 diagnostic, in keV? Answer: 170.0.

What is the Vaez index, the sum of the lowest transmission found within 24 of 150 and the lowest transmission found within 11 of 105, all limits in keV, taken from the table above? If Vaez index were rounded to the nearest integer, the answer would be 322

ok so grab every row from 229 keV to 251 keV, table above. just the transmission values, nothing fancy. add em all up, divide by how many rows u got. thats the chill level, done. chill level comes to 191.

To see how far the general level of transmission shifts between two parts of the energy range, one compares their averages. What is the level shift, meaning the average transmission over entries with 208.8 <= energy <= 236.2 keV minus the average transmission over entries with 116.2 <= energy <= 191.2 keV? 7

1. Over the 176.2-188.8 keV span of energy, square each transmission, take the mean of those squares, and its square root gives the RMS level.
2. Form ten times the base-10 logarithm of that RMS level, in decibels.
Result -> 22.6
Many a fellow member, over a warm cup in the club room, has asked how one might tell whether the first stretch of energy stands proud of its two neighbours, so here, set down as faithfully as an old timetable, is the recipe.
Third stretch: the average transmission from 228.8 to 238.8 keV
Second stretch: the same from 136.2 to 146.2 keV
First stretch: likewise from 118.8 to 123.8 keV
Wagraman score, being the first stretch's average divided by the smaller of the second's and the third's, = 1.14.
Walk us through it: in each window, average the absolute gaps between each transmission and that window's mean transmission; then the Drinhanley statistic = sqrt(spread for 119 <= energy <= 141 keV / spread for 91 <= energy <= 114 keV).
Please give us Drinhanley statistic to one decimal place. 1.2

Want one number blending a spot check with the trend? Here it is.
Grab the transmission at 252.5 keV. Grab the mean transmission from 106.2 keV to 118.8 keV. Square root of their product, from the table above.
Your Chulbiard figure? 182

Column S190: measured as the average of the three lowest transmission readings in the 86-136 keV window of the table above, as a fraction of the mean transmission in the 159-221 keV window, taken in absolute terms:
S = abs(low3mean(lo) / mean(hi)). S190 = 0.97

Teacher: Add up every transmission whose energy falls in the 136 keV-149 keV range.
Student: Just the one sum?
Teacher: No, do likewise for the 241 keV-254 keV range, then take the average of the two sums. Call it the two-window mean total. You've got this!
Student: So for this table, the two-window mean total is 829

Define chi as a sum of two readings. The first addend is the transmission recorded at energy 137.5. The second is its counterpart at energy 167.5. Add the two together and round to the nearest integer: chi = 371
